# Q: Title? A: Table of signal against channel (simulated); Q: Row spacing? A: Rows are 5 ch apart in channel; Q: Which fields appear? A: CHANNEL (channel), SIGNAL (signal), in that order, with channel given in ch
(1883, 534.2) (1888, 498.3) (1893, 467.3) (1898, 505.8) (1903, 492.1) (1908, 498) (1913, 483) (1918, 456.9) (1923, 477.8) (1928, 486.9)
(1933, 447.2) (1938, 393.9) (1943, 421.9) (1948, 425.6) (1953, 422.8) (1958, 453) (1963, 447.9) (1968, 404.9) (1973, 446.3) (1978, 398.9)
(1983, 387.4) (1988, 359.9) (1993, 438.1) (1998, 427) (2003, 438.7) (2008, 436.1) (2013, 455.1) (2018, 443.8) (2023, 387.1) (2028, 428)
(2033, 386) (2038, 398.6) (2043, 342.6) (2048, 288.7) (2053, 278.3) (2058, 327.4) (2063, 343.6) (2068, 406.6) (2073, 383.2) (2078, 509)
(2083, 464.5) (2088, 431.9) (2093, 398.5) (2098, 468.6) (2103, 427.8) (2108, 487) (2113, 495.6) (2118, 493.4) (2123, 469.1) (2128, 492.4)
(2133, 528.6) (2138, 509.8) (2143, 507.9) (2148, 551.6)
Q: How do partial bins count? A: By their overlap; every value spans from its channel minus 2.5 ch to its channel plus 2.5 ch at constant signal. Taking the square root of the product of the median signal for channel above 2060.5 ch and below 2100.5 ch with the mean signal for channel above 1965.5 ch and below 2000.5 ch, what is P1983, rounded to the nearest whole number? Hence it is 414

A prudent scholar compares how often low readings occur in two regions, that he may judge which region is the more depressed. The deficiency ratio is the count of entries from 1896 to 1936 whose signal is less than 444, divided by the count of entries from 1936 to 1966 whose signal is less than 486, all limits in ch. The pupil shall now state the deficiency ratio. 0.0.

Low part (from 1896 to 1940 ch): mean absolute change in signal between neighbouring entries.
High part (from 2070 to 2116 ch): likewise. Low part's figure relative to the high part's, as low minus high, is -29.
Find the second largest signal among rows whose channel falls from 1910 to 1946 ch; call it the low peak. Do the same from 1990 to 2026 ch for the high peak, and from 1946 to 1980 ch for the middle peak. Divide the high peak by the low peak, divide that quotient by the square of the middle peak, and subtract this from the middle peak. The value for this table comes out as 448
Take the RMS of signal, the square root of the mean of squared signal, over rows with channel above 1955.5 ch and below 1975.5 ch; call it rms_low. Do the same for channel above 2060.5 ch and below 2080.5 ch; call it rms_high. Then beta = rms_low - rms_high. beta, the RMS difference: 23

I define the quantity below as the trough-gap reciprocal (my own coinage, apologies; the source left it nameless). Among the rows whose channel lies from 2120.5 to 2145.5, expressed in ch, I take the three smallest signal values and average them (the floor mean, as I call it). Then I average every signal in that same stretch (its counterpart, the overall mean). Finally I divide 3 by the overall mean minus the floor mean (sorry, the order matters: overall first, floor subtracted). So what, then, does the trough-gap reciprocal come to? 0.26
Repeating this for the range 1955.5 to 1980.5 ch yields 0.22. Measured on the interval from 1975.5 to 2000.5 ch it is 0.15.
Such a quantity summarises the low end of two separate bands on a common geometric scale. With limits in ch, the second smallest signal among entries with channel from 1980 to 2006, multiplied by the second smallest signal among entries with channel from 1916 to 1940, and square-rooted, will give 416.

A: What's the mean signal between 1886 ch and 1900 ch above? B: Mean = 490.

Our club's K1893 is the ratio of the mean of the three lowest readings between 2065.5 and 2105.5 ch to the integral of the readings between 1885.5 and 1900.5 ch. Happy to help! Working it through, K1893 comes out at 0.054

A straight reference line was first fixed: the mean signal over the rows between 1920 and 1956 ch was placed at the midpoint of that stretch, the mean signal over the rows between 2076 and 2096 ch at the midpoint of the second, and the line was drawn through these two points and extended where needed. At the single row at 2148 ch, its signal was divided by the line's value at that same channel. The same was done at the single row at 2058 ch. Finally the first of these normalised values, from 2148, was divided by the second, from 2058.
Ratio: 1.66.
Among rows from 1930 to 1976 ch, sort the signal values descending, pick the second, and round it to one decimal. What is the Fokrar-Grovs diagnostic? 447.9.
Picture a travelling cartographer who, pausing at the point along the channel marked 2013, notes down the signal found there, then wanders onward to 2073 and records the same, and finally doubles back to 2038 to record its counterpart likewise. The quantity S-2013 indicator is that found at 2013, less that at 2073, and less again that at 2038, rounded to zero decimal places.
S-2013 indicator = -327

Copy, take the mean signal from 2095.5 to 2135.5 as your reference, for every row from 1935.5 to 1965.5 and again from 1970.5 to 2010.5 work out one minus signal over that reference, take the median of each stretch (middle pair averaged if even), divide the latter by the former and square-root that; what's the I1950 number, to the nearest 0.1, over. 0.9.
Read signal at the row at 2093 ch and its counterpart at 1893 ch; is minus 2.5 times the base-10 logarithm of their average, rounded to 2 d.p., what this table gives -6.59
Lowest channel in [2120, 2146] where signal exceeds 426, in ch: 2123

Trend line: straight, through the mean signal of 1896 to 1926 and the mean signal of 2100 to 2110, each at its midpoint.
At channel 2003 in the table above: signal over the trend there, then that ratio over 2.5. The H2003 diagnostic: 0.37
